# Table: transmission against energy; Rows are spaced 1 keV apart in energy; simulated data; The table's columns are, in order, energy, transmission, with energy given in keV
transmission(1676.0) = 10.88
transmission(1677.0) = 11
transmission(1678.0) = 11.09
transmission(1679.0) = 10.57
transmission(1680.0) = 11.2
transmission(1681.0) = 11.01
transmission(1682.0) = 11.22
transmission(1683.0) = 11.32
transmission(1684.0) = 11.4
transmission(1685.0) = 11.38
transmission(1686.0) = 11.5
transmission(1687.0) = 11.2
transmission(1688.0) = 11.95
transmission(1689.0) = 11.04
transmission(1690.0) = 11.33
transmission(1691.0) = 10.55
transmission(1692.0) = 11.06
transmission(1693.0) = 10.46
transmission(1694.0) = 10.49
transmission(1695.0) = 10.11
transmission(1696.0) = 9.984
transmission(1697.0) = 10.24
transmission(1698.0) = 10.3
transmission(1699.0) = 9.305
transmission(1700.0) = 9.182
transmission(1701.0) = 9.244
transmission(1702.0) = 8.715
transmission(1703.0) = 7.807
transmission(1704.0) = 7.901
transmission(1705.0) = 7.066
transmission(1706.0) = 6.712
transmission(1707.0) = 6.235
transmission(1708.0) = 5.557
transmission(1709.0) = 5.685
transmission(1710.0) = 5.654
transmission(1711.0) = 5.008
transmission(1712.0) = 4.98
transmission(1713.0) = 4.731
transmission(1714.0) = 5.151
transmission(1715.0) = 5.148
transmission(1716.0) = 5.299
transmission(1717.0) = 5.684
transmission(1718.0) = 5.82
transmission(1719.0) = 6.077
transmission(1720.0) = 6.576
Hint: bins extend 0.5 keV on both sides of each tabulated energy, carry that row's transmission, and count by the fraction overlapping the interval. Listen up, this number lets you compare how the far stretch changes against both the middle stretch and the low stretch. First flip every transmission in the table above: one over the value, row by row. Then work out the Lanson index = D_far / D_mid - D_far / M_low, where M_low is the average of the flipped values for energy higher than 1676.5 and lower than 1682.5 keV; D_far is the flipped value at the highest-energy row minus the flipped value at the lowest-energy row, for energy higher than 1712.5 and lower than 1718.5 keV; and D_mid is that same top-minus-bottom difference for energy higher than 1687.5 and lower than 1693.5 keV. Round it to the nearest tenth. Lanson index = -2.9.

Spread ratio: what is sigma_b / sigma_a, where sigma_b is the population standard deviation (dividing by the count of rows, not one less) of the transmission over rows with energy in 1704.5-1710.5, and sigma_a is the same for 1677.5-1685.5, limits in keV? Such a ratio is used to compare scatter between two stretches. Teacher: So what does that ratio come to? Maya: 2.3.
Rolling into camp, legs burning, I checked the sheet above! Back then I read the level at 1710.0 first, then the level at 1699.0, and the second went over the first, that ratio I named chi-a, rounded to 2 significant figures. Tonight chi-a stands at 1.6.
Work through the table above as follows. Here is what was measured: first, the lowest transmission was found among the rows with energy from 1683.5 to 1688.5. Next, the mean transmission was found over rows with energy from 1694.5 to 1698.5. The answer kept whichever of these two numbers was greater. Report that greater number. 11.2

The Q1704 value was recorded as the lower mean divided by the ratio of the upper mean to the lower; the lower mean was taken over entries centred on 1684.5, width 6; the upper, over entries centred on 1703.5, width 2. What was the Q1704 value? 16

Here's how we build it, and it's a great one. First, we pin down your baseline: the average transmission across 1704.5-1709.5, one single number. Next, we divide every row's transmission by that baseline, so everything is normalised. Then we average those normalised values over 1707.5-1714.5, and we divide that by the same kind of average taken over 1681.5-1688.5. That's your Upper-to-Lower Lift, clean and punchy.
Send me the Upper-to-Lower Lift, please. 0.46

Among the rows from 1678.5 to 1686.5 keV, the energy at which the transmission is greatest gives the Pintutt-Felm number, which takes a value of 1686.0 keV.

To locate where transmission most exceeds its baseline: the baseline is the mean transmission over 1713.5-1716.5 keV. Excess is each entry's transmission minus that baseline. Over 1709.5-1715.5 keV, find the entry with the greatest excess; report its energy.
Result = 1710.0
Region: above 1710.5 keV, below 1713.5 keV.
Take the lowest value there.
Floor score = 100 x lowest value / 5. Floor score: 95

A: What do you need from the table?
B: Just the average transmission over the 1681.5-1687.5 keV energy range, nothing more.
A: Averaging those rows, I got 11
